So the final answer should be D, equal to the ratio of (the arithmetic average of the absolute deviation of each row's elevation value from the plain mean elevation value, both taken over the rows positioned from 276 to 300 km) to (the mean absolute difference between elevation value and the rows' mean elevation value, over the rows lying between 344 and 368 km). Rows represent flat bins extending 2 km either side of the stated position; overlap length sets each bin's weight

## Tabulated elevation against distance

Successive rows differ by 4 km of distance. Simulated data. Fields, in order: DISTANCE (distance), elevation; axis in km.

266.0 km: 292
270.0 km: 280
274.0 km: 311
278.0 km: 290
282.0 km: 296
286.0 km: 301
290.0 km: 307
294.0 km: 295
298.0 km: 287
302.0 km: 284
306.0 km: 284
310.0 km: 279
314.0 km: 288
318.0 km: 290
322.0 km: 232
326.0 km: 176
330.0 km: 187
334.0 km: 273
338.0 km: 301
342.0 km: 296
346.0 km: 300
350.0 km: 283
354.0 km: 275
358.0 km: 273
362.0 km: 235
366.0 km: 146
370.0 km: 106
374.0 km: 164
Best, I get 0.13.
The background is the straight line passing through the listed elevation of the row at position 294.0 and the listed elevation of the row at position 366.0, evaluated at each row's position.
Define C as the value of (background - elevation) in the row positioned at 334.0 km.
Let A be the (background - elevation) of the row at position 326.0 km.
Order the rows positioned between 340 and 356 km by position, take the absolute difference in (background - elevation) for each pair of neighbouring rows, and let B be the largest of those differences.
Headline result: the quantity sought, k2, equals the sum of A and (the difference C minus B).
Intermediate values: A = 53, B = 12.3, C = -61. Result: -20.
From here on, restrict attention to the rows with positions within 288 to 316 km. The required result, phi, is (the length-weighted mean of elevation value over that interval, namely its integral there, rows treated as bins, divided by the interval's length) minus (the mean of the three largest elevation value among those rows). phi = -8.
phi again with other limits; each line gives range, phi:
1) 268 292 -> -9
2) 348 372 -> -57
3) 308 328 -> -33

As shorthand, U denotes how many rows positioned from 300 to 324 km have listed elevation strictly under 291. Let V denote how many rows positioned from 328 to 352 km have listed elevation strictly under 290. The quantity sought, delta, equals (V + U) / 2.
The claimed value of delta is 4.50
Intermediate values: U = 6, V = 3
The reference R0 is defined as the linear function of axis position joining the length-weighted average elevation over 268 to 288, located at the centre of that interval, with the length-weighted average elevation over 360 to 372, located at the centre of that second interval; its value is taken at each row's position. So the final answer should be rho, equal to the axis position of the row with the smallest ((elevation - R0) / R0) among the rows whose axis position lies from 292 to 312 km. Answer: 298.0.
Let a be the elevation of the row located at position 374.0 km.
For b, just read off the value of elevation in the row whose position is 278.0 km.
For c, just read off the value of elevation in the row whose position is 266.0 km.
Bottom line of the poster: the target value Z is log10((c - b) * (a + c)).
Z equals 3.0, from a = 164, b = 290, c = 292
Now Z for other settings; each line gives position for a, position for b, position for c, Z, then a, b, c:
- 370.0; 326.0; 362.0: 4.3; 106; 176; 235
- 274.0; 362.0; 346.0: 4.6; 311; 235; 300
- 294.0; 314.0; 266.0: 3.4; 295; 288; 292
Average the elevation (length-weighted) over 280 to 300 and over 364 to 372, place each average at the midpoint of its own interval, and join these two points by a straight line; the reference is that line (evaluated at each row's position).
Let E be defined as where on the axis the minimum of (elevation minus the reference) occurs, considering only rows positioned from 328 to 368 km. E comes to 330.0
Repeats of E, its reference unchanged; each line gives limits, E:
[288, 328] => 326.0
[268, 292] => 270.0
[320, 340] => 326.0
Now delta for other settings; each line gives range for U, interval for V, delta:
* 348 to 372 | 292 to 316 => 5.50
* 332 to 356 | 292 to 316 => 4.00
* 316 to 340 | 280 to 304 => 3.50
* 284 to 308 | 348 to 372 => 4.50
